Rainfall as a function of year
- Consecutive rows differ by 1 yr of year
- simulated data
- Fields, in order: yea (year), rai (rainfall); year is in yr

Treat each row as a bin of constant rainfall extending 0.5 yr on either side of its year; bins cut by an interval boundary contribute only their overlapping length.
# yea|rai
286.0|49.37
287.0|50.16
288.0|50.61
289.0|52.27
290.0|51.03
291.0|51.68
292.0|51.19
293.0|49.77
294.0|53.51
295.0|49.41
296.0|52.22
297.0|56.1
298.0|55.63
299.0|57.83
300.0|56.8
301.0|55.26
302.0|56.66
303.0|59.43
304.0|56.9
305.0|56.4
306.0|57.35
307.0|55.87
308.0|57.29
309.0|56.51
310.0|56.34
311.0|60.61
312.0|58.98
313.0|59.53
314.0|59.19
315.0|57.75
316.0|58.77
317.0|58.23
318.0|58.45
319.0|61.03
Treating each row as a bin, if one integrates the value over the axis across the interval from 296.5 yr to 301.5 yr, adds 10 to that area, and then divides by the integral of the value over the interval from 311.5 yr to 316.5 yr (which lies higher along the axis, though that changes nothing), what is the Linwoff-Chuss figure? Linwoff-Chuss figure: 0.99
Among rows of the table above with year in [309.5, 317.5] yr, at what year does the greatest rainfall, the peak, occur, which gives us 311.0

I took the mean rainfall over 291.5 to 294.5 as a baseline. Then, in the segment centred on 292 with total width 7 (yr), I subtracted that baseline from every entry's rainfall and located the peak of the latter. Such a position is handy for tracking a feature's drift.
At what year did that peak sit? 294.0 yr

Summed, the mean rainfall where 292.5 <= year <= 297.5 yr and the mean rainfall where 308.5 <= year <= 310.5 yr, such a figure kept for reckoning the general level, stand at 108.6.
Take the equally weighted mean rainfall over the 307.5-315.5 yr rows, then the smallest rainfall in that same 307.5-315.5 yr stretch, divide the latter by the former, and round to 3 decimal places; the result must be 0.967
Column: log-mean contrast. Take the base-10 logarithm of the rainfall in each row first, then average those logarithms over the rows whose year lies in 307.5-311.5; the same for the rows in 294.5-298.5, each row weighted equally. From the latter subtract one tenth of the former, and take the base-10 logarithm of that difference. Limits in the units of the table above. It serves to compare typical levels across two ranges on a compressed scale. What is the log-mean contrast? 0.190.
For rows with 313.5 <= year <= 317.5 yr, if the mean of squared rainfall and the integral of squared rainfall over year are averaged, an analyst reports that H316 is 8552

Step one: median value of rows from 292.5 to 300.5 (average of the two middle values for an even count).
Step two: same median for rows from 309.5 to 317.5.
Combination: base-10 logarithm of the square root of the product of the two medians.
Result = 1.753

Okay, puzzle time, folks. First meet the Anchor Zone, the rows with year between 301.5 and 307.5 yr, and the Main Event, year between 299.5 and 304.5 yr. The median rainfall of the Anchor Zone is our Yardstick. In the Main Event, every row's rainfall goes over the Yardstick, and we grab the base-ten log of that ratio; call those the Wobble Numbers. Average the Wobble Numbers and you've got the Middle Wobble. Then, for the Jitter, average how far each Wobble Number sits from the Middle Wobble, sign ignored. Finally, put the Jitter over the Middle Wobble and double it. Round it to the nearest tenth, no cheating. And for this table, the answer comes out 8.9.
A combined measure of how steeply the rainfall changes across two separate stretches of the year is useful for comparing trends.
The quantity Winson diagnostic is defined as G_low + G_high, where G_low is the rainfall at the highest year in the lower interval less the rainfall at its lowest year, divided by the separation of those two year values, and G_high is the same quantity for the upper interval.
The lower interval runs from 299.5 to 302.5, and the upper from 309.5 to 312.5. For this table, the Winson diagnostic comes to 1.25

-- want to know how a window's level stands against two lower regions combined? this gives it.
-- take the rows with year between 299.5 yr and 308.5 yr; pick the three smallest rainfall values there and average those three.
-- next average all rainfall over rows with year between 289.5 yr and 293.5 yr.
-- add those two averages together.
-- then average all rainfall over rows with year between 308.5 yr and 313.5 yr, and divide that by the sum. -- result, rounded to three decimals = 0.547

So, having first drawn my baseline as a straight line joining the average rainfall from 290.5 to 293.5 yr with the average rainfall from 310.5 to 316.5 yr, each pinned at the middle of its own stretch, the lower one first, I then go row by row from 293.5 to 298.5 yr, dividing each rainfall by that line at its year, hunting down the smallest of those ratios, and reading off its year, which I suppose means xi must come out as 295.0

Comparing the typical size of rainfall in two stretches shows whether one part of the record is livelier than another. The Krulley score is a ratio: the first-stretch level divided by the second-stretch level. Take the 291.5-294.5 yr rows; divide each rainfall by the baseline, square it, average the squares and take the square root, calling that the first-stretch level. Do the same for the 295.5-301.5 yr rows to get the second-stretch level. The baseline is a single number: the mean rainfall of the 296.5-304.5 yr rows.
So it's 0.93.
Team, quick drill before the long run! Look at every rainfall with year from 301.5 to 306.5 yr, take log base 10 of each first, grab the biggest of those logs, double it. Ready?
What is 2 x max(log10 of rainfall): 3.55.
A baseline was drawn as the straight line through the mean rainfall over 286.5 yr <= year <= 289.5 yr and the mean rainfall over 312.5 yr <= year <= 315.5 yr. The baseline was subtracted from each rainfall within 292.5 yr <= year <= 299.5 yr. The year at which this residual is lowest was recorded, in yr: 295.0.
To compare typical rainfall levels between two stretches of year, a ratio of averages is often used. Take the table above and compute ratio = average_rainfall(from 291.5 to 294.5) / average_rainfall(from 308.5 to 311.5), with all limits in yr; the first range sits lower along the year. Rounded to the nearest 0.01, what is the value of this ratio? 0.89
